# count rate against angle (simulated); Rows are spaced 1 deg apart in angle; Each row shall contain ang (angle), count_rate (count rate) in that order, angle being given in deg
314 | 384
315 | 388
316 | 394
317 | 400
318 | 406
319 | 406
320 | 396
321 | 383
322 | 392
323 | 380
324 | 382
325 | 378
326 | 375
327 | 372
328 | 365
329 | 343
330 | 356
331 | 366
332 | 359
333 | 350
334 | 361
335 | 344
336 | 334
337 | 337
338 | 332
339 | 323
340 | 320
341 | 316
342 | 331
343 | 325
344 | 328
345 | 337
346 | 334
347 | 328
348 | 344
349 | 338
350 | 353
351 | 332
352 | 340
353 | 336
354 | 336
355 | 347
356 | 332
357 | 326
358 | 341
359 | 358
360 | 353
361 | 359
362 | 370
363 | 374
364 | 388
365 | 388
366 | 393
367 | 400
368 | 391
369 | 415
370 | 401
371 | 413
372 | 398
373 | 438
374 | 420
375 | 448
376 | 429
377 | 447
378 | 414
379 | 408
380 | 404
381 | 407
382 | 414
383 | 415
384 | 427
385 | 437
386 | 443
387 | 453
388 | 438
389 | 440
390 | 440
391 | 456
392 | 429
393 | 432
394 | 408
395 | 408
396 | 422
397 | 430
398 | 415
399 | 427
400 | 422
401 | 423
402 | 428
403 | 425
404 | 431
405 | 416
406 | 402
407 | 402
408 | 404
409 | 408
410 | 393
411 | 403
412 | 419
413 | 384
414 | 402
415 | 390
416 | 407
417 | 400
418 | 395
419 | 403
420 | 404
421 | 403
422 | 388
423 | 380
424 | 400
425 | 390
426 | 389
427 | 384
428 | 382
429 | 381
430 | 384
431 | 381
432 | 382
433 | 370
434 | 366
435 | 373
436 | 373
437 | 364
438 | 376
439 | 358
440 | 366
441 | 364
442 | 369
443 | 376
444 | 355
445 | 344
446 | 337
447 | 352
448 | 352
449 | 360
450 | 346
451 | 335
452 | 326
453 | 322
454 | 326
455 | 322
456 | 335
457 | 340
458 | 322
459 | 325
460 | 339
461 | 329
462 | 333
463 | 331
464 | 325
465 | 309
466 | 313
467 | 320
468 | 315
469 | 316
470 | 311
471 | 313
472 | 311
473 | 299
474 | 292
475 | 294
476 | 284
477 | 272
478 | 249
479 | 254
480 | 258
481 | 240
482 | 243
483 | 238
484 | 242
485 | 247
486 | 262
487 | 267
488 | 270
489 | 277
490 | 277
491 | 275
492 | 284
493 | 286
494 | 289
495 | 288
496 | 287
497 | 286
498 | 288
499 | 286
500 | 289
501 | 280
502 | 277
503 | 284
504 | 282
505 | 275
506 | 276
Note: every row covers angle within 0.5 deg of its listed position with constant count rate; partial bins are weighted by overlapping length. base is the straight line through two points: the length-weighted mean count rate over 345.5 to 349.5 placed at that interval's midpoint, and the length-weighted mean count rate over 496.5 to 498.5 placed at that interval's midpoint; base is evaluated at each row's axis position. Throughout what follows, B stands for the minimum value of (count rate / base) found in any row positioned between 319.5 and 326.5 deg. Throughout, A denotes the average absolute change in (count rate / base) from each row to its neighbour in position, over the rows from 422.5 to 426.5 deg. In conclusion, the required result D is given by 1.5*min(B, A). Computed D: 0.049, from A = 0.033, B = 1.1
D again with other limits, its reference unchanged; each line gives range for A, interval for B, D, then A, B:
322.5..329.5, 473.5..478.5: 0.029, 0.019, 0.8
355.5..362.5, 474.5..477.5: 0.046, 0.030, 0.9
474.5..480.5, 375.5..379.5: 0.055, 0.037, 1.3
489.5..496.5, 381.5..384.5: 0.016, 0.010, 1.3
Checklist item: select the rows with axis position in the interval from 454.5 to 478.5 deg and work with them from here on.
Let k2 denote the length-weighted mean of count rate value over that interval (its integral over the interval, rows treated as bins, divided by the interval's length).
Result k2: 312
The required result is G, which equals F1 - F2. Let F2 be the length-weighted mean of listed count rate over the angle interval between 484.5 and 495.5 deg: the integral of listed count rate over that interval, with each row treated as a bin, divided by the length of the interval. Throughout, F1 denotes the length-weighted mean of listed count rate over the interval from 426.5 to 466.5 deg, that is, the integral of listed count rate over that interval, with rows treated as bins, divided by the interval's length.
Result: 76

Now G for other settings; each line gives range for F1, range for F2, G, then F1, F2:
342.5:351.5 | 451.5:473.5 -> 14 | 335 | 322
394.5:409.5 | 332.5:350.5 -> 82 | 418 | 335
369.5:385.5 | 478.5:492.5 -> 160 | 420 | 260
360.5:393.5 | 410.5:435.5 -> 26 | 416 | 390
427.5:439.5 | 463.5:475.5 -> 64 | 374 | 310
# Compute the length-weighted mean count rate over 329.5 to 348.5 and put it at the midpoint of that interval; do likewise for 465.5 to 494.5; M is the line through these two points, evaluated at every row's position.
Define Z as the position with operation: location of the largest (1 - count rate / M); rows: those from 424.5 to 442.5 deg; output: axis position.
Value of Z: 439 deg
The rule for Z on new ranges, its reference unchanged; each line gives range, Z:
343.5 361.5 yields 344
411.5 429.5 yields 413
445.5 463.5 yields 453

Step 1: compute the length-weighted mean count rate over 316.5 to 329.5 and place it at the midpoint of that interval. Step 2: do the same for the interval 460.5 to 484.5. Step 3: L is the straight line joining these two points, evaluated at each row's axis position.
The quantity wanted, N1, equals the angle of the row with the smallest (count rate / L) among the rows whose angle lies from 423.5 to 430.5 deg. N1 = 429 deg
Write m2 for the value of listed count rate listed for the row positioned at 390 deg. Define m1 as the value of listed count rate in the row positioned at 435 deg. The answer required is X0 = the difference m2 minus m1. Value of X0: 67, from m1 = 373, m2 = 440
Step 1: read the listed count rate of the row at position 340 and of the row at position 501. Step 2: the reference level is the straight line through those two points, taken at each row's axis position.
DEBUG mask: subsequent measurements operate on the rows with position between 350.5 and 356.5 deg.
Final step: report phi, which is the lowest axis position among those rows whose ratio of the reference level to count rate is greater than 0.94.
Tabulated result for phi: 351 deg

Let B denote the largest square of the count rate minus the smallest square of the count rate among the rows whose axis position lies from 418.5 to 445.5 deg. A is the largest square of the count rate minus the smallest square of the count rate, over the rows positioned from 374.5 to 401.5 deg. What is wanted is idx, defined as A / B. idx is 1.00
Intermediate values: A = 44720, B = 44880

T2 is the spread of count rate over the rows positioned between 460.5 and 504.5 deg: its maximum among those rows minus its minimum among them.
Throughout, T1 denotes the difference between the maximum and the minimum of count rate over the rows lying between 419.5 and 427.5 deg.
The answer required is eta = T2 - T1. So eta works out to 71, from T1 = 24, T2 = 95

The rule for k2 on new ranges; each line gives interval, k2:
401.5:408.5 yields 415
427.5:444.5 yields 372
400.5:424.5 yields 405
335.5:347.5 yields 329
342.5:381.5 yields 374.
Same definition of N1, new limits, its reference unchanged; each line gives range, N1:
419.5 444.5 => 439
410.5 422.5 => 413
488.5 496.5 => 491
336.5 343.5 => 341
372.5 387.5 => 380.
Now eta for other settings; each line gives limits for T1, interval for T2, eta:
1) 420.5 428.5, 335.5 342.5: -2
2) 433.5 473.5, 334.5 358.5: -40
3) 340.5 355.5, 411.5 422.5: -2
